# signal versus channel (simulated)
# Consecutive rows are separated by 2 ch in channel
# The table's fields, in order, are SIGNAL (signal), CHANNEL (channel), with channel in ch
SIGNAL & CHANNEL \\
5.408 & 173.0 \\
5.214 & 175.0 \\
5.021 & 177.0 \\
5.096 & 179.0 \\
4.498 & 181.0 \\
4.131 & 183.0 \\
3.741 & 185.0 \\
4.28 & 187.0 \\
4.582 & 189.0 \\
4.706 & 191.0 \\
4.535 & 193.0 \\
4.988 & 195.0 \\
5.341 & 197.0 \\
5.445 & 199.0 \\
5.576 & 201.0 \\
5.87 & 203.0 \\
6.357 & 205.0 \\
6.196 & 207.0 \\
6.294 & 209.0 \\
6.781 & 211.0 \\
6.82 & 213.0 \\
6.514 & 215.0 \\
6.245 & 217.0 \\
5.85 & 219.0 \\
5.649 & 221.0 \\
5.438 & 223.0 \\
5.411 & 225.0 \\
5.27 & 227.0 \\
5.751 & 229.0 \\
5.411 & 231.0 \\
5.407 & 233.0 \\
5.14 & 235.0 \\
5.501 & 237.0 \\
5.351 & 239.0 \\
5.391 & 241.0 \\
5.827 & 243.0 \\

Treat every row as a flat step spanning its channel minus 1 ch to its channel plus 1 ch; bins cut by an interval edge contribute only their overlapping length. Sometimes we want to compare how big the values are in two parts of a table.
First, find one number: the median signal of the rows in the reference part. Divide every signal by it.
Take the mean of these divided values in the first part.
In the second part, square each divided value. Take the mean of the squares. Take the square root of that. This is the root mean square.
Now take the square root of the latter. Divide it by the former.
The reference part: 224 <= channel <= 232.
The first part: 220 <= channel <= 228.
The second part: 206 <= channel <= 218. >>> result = 1.09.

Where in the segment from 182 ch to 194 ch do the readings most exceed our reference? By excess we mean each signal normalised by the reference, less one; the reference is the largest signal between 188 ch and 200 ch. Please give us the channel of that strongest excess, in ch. 191.0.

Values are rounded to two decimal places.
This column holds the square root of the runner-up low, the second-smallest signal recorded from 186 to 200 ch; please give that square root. 2.13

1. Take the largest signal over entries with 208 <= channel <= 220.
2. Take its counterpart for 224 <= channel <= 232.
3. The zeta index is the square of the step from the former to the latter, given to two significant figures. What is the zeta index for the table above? 1.1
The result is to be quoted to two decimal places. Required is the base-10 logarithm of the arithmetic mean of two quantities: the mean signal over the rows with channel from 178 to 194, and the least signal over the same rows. 0.61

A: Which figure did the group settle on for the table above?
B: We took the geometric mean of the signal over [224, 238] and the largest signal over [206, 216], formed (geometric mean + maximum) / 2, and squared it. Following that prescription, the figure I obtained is 37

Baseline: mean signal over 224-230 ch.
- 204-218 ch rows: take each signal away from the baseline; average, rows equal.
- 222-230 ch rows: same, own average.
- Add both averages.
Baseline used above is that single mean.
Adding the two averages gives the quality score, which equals -0.97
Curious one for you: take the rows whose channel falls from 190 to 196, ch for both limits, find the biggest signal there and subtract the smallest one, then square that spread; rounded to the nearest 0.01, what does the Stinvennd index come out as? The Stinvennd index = 0.21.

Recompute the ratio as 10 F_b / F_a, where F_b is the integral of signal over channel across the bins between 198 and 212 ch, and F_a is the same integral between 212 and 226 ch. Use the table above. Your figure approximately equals 10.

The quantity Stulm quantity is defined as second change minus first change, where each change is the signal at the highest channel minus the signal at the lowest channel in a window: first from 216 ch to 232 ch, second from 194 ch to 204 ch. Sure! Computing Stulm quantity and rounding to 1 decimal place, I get 1.7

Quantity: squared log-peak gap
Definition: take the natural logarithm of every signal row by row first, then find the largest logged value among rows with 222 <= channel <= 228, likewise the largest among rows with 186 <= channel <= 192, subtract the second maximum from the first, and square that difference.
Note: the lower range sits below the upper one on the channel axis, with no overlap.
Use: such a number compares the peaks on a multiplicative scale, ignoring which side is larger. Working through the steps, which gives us 0.021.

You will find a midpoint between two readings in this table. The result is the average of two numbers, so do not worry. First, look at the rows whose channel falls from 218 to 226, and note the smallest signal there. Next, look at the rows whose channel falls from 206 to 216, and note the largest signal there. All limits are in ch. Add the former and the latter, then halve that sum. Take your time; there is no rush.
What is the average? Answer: 6.12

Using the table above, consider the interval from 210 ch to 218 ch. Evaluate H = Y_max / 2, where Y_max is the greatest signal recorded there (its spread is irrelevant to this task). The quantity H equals 3.4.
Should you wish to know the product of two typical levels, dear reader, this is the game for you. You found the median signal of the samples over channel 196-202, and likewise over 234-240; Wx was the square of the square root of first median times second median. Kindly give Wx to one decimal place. 29.1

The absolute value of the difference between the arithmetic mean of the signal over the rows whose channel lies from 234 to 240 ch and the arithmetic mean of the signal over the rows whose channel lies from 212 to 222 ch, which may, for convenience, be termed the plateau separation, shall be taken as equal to 0.88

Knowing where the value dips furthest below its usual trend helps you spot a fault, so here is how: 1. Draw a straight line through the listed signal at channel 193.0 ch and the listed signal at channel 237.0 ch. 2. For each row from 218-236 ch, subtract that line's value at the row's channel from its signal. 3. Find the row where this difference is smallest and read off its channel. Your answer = 235.0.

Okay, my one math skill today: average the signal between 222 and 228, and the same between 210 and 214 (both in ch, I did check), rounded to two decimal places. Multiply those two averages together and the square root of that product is 6.04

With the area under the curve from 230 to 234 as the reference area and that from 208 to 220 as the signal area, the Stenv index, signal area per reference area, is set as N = 3.6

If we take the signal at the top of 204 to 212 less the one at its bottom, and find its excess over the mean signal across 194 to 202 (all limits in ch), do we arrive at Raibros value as -4.9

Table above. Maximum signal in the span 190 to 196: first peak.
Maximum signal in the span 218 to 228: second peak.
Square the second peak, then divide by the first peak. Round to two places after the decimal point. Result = 6.86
